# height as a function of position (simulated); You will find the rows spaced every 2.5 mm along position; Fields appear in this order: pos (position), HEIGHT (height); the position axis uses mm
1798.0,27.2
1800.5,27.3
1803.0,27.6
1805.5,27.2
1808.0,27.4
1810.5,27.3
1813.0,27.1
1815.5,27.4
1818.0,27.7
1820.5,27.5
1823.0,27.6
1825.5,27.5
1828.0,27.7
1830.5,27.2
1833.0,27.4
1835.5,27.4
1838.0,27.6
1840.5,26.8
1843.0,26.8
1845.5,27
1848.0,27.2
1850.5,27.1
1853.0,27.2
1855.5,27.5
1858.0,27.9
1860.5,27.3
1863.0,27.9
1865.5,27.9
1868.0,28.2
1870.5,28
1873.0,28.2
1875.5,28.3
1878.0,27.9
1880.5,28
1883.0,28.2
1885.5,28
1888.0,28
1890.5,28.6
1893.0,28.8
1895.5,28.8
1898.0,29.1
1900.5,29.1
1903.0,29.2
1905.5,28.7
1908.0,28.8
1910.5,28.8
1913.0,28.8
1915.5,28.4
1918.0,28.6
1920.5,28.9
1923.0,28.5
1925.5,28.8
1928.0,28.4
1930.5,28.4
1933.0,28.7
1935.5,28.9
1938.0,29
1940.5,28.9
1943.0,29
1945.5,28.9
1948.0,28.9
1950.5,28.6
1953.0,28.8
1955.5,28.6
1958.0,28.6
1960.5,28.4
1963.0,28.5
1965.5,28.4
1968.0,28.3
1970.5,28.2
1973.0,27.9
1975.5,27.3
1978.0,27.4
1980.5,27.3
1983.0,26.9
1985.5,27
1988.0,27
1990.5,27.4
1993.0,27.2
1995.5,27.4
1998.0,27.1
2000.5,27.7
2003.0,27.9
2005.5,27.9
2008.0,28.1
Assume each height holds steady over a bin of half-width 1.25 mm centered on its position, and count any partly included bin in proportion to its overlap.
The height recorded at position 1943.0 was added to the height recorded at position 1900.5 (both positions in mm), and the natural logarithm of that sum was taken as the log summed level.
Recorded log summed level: 4.06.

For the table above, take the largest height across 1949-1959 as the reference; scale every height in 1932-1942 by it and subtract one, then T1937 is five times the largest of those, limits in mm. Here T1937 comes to 0.035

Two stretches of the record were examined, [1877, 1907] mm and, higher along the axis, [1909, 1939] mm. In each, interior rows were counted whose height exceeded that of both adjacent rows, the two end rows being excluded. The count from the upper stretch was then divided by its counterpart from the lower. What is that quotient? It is 1.00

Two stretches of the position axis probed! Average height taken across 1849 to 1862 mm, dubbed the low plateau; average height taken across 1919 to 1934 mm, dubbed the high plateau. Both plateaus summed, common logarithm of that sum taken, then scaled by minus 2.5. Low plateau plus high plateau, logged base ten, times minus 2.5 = -4.37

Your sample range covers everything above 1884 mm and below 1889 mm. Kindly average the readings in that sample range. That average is 28.0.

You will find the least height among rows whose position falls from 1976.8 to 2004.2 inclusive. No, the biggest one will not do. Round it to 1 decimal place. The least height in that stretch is 26.9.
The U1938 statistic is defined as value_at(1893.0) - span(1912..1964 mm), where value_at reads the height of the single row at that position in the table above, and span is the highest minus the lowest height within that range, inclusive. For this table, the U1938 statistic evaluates 28.2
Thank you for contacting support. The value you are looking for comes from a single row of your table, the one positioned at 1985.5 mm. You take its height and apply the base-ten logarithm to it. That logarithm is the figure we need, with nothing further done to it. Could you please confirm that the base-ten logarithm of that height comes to 1.43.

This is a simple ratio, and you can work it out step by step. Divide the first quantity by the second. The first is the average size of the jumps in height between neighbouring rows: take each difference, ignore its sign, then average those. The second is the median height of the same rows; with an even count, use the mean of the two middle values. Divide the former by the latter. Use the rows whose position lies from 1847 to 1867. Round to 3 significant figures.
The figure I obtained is 0.0109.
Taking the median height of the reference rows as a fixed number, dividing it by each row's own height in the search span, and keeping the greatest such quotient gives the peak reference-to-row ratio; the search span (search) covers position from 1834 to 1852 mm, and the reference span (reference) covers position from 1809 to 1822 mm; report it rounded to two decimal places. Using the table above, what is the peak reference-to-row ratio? 1.02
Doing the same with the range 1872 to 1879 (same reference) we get 0.98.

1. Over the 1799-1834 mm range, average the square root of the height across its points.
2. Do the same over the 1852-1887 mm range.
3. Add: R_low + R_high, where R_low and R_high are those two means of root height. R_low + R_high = 10.52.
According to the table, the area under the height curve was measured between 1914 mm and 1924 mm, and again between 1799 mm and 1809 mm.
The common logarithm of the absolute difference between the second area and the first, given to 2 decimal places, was 1.09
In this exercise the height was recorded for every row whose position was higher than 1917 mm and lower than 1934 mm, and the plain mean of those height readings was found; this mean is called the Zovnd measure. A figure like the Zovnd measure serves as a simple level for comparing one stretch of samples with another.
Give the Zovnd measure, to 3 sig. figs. 28.6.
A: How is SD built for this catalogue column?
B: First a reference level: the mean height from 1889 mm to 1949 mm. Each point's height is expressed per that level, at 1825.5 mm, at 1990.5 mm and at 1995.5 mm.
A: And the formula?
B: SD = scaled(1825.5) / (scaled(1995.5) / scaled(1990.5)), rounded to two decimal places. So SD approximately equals 0.96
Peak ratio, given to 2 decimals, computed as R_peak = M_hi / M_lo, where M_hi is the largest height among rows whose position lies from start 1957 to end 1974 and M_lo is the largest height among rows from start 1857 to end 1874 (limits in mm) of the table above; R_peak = 1.01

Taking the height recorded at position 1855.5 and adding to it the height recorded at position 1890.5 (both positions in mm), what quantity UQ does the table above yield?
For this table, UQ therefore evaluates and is 56.1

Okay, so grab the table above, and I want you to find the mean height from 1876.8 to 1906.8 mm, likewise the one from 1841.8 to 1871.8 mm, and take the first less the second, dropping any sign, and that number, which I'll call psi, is 1.03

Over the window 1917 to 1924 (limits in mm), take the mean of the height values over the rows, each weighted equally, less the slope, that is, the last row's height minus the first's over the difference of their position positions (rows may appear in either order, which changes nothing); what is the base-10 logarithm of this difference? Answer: 1.46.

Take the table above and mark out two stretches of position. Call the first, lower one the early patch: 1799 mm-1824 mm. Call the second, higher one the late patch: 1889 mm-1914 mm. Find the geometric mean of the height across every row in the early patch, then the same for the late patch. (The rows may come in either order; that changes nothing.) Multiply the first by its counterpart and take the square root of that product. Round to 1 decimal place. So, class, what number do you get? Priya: 28.1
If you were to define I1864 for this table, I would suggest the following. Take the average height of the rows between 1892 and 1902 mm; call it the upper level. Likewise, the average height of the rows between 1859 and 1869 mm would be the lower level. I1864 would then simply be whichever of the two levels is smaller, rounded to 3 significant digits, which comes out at 27.8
